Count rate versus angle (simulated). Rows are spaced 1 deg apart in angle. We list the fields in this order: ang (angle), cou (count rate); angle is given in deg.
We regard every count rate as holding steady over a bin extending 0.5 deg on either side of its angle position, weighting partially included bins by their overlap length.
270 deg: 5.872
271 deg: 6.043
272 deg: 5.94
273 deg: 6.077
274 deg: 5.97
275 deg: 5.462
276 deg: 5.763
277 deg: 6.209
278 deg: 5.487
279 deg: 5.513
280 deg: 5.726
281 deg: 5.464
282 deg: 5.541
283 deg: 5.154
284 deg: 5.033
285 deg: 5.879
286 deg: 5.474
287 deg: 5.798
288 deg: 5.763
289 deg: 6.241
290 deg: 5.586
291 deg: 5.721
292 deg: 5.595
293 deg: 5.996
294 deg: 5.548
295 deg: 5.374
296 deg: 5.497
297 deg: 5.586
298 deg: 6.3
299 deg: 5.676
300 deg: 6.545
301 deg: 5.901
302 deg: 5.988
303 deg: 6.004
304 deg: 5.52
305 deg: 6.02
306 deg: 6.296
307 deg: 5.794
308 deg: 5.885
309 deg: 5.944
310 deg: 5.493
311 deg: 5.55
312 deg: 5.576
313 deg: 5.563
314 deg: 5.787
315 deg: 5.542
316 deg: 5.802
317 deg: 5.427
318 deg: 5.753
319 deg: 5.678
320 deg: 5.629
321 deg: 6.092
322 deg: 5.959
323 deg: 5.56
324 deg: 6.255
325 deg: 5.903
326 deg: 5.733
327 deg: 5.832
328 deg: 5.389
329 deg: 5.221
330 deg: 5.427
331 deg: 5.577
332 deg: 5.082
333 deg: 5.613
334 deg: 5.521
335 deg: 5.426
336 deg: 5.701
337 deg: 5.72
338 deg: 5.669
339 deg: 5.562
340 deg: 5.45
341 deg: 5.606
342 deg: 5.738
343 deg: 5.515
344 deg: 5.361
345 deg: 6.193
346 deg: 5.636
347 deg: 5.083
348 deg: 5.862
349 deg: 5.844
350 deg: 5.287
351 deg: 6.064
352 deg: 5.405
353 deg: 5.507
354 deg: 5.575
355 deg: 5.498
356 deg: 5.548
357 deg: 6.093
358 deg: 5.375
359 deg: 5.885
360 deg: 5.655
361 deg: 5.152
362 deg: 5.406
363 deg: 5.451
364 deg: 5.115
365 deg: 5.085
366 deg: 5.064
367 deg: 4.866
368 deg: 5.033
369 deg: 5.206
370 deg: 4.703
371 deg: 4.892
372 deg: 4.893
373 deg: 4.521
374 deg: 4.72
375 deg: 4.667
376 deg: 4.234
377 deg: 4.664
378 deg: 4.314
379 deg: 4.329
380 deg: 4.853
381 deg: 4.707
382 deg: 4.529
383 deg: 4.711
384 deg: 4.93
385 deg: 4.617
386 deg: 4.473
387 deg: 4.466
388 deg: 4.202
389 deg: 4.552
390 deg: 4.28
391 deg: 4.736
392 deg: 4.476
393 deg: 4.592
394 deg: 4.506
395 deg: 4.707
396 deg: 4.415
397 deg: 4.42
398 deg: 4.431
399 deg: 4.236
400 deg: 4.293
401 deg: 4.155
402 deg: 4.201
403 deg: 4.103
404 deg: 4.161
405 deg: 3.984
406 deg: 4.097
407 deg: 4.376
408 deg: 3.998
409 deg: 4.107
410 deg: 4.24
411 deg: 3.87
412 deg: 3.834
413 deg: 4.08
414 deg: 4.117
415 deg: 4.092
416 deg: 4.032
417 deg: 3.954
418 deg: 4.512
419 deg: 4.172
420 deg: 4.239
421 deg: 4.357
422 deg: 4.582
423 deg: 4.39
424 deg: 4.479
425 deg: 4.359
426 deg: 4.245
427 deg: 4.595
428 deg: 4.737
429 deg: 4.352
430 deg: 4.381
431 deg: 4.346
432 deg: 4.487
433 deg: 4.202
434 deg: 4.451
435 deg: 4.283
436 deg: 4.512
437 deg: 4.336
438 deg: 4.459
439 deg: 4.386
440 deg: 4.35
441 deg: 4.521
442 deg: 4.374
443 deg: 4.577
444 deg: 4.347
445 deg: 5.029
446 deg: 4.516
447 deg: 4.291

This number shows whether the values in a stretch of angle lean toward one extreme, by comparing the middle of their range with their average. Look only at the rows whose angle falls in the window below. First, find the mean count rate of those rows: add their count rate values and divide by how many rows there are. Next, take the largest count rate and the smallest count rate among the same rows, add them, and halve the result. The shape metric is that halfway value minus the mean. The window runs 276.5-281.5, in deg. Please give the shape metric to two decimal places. 0.16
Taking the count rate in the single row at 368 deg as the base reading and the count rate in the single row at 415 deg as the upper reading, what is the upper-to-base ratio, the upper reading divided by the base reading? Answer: 0.81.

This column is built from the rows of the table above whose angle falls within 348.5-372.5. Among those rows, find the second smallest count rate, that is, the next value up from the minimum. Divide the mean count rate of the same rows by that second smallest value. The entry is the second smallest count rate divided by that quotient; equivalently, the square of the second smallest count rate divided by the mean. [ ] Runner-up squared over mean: 4.42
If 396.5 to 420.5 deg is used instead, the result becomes 3.61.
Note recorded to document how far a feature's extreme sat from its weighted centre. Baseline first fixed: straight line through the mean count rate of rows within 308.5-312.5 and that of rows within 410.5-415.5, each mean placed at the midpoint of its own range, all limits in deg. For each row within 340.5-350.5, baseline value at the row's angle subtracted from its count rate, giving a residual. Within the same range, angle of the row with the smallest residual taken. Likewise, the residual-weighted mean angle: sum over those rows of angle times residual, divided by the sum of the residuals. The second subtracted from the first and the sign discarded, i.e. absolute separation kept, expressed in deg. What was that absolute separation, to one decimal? 1.4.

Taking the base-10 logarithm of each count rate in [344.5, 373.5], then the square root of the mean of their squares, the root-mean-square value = 0.73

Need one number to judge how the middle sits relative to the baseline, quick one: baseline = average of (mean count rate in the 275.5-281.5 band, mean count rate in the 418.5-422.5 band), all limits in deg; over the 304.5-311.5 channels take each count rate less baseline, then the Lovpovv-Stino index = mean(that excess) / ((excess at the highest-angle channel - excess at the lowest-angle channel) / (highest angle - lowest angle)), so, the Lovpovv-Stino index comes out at -11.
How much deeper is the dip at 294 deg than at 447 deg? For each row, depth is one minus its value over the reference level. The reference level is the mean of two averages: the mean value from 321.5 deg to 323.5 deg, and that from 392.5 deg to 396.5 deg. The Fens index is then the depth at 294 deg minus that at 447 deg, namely -0.24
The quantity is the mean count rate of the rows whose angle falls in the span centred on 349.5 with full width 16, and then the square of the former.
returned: 31.8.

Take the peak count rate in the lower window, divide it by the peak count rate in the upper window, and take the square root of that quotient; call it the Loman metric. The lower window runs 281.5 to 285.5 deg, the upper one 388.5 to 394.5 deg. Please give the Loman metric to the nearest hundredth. 1.11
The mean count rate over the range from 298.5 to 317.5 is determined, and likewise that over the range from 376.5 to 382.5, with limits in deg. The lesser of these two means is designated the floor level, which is 4.57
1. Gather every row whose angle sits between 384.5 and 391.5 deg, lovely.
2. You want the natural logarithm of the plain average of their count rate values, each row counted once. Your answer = 1.50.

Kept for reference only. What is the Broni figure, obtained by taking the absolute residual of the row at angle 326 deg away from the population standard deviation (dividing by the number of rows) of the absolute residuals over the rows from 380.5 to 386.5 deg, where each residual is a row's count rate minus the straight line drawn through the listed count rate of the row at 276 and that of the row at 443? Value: -0.18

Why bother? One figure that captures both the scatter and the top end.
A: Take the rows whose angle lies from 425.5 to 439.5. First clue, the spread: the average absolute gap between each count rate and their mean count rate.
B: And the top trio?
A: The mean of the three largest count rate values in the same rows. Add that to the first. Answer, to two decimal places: 4.72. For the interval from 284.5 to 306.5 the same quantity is 6.64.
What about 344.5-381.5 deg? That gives 6.54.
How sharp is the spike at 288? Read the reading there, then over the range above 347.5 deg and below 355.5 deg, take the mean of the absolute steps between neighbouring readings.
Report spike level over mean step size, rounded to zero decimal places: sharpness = 18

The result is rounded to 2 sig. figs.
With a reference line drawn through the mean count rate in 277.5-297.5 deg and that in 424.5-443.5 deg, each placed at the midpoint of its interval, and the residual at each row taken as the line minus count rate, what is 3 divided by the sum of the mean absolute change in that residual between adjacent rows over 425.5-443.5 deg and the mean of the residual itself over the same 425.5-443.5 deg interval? 18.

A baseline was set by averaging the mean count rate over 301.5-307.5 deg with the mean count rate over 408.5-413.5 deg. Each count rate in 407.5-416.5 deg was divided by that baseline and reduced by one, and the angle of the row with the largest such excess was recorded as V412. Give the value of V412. 410 deg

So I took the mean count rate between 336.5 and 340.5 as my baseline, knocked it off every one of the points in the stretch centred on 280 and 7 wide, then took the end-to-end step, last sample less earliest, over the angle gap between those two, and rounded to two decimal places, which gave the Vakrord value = -0.18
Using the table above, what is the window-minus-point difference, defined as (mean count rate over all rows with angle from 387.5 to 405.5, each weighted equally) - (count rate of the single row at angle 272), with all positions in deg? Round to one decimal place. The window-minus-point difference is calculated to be -1.6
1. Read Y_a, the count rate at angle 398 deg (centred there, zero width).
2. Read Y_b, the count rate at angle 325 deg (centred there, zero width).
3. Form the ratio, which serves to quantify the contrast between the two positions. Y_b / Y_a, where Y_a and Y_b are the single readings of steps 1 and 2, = 1.33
